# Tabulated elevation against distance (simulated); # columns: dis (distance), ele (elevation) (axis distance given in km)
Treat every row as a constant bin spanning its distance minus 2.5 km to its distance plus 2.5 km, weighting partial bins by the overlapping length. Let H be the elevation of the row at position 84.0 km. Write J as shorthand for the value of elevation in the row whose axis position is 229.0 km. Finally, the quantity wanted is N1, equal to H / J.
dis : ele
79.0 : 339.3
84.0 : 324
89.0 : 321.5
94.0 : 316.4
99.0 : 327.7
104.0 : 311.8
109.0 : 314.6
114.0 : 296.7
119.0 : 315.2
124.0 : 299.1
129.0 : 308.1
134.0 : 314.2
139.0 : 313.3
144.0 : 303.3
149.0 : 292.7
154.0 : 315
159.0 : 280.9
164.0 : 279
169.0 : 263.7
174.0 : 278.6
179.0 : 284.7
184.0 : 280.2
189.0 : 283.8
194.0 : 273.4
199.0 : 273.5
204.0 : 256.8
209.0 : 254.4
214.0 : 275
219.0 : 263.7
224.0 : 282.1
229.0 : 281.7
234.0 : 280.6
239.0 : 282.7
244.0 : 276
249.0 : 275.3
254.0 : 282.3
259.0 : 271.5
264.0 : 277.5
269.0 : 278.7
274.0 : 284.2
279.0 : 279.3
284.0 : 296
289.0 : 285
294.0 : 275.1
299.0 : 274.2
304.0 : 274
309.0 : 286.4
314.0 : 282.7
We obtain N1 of 1.15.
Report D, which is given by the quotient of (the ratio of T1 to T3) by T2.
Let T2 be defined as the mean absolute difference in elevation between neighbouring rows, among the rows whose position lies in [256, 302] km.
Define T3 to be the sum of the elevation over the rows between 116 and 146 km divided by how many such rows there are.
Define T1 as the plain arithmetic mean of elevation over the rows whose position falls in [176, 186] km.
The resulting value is 0.13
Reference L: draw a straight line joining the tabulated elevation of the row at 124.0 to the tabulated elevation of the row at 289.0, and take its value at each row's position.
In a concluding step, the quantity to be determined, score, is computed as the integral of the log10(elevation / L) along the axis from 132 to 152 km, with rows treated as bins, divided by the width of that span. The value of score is 0.012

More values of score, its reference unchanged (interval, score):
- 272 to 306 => -0.006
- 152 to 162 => -0.001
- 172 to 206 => -0.027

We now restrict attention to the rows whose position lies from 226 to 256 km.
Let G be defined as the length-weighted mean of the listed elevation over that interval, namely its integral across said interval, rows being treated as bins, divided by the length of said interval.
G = 280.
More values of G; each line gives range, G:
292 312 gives 278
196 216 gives 265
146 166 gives 293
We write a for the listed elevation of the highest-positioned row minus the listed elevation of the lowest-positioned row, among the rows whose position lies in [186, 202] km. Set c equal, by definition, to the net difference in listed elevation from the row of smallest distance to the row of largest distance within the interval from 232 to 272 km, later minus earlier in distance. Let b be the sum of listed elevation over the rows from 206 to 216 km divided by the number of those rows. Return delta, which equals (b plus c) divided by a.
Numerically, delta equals -26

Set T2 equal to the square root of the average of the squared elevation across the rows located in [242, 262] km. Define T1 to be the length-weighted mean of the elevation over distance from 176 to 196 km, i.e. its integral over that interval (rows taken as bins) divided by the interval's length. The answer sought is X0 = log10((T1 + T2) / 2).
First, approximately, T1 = 281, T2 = 276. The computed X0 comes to 2.44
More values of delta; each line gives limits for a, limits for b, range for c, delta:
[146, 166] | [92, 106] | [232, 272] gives -23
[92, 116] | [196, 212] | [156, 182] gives -13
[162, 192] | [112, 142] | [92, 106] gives 63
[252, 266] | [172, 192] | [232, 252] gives -58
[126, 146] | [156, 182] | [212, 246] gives -58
